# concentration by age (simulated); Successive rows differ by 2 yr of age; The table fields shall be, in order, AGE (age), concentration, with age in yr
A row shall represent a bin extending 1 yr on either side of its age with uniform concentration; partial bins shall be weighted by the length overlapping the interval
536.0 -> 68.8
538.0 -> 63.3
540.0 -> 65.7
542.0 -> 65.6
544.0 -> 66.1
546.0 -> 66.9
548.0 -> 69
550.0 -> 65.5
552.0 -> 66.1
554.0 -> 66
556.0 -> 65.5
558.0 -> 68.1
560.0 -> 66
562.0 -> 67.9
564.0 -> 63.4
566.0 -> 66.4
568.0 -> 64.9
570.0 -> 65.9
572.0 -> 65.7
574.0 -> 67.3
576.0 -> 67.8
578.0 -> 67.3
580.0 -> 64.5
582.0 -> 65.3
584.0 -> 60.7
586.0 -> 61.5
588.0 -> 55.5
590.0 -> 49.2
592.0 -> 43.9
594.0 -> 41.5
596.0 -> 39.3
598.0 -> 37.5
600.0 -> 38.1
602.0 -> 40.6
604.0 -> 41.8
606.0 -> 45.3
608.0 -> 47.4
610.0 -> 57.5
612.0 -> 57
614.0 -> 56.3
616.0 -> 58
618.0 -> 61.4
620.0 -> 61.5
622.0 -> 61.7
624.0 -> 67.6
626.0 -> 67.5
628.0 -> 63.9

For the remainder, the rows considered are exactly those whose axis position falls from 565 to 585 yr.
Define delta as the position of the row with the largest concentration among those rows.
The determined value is 576.0 yr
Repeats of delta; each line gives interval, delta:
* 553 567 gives 558.0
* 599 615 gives 610.0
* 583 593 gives 586.0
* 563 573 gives 566.0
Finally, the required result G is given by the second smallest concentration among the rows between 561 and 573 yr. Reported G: 64.9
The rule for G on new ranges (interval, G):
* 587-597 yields 41.5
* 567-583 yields 64.9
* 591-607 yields 38.1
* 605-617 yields 47.4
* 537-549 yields 65.6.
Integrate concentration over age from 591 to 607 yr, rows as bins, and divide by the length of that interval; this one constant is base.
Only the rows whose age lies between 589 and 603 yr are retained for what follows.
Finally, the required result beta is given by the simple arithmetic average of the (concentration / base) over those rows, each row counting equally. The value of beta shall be 1.01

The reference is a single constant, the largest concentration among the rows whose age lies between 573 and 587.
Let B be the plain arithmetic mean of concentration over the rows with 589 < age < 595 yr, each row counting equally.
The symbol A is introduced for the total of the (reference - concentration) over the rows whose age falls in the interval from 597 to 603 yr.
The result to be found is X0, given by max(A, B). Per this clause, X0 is 87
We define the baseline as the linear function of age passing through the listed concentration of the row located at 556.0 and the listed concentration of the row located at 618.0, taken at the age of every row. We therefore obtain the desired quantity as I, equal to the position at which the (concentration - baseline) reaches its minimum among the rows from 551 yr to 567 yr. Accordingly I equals 564.0 yr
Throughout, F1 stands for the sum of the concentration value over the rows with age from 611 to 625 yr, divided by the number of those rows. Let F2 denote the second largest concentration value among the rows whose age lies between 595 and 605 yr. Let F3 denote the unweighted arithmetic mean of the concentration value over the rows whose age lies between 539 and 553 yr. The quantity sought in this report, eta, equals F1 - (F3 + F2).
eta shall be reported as -47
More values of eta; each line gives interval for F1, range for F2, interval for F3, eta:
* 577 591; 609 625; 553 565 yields -67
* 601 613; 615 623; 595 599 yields -52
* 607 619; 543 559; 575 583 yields -78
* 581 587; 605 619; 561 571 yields -61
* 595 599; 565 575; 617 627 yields -92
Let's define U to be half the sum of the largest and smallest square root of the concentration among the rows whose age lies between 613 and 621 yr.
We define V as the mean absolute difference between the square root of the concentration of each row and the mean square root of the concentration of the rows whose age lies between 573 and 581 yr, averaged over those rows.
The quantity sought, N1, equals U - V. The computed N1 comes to 7.6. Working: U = 7.7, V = 0.07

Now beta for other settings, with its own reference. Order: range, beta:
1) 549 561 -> 1.61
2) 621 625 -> 1.58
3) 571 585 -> 1.60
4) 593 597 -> 0.99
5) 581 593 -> 1.37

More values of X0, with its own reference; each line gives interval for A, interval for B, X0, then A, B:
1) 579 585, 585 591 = 55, 13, 55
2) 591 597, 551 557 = 79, 79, 66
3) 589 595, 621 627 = 69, 69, 66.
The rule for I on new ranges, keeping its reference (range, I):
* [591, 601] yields 598.0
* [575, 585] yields 584.0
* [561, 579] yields 564.0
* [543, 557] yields 550.0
